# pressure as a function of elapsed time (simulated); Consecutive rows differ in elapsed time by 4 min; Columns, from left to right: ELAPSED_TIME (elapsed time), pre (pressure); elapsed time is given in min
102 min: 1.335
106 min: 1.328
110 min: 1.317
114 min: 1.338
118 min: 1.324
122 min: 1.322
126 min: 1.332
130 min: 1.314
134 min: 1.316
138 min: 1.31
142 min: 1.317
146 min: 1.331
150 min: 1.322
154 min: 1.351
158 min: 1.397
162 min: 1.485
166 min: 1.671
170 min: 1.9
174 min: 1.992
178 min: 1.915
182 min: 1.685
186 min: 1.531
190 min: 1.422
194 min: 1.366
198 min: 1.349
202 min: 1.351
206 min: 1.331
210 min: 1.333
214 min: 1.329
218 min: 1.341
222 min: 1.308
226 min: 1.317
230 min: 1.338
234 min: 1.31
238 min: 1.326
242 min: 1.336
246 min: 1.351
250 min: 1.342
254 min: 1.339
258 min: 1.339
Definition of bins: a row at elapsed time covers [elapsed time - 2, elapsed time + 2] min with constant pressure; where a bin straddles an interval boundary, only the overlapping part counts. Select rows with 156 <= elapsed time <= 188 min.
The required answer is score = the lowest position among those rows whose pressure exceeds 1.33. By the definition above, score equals 158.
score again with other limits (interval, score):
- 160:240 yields 162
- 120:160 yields 126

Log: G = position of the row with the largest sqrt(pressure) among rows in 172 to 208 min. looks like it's 174 min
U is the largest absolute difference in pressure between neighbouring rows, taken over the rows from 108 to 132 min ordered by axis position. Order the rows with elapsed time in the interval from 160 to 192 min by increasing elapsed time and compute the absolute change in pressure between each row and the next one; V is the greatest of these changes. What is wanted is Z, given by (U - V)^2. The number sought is 0.044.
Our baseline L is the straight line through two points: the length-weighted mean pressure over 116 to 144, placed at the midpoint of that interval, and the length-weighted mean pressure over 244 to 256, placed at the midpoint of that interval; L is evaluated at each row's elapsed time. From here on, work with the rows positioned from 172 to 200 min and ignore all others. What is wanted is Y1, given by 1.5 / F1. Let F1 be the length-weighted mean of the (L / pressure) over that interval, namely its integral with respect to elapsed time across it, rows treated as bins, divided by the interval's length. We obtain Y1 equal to 1.77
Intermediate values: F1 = 0.85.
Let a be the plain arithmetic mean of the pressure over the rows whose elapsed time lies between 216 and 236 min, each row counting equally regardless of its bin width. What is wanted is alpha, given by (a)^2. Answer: 1.75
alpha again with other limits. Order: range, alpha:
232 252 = 1.78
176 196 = 2.51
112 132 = 1.76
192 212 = 1.81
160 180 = 3.21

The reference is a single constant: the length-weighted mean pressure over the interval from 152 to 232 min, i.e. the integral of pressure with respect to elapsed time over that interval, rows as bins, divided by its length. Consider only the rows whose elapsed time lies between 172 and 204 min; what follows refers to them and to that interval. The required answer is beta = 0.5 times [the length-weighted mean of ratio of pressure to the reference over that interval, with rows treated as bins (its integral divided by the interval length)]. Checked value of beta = 0.531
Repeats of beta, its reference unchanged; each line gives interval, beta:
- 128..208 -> 0.499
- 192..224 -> 0.450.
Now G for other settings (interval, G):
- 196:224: 202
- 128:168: 166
